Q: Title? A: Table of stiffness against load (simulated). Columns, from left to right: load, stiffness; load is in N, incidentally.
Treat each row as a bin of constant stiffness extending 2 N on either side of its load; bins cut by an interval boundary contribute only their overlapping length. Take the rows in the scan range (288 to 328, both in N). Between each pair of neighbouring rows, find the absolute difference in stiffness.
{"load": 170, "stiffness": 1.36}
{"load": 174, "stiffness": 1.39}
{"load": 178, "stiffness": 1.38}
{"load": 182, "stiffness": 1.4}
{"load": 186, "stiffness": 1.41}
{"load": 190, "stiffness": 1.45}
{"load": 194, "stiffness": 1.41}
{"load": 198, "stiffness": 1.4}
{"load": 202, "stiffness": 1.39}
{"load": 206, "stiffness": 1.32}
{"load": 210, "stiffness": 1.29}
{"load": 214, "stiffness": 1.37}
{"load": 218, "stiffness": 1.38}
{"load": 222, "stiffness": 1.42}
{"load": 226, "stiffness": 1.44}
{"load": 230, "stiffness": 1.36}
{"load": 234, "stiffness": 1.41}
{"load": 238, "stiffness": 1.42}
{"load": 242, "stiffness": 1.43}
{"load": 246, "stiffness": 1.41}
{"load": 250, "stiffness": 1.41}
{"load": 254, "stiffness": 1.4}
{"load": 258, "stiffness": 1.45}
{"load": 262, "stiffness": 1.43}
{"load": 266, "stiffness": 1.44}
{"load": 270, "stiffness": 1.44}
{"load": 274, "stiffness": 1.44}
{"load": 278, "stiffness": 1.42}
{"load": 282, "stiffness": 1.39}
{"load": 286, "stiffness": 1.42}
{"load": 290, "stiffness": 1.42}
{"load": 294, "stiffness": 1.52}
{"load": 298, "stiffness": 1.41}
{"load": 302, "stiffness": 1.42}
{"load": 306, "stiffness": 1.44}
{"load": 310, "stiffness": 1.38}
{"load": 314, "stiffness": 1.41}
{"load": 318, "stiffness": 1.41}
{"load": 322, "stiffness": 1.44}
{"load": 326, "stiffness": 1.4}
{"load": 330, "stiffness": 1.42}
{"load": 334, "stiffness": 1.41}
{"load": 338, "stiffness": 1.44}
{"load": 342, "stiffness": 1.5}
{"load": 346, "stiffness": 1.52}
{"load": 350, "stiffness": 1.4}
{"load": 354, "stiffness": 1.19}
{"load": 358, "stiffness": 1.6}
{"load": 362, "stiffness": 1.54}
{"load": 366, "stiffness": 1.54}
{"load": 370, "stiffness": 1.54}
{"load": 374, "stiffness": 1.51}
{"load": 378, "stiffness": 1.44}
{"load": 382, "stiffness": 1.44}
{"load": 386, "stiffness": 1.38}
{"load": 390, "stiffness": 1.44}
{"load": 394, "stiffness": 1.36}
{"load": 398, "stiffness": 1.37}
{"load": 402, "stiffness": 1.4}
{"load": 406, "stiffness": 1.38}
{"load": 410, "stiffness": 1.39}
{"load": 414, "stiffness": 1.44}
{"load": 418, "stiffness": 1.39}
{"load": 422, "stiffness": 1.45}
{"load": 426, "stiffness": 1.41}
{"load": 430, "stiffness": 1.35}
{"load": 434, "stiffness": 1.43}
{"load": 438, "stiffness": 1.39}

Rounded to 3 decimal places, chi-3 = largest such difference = 0.110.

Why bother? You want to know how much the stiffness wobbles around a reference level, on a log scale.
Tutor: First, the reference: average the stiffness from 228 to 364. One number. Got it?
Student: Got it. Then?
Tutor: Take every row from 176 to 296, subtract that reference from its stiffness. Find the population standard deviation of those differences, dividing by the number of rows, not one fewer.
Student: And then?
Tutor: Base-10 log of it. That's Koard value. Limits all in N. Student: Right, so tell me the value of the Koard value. -1.39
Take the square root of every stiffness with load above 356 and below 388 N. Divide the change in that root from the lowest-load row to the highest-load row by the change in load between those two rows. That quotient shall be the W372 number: -0.0032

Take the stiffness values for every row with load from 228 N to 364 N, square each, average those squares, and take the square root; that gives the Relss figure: 1.43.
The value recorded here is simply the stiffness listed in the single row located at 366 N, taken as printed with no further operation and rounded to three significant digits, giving 1.54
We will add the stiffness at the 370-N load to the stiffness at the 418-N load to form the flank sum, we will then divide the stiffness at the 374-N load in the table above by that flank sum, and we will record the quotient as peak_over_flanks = 0.515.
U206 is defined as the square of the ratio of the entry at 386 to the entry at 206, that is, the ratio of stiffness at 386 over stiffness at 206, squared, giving 1.09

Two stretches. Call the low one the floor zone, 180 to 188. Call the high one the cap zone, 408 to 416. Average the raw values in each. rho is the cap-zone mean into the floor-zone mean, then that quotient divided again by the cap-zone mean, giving 0.70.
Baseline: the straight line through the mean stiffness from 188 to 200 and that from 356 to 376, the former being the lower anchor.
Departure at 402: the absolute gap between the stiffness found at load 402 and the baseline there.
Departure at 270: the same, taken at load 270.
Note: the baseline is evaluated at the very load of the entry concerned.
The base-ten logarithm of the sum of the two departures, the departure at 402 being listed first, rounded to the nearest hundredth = -0.68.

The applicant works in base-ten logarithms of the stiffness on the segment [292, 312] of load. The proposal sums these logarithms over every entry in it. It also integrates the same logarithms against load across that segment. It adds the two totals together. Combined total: 3.91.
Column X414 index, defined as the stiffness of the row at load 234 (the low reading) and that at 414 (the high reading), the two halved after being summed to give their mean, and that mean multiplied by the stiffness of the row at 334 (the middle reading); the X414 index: 2.01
